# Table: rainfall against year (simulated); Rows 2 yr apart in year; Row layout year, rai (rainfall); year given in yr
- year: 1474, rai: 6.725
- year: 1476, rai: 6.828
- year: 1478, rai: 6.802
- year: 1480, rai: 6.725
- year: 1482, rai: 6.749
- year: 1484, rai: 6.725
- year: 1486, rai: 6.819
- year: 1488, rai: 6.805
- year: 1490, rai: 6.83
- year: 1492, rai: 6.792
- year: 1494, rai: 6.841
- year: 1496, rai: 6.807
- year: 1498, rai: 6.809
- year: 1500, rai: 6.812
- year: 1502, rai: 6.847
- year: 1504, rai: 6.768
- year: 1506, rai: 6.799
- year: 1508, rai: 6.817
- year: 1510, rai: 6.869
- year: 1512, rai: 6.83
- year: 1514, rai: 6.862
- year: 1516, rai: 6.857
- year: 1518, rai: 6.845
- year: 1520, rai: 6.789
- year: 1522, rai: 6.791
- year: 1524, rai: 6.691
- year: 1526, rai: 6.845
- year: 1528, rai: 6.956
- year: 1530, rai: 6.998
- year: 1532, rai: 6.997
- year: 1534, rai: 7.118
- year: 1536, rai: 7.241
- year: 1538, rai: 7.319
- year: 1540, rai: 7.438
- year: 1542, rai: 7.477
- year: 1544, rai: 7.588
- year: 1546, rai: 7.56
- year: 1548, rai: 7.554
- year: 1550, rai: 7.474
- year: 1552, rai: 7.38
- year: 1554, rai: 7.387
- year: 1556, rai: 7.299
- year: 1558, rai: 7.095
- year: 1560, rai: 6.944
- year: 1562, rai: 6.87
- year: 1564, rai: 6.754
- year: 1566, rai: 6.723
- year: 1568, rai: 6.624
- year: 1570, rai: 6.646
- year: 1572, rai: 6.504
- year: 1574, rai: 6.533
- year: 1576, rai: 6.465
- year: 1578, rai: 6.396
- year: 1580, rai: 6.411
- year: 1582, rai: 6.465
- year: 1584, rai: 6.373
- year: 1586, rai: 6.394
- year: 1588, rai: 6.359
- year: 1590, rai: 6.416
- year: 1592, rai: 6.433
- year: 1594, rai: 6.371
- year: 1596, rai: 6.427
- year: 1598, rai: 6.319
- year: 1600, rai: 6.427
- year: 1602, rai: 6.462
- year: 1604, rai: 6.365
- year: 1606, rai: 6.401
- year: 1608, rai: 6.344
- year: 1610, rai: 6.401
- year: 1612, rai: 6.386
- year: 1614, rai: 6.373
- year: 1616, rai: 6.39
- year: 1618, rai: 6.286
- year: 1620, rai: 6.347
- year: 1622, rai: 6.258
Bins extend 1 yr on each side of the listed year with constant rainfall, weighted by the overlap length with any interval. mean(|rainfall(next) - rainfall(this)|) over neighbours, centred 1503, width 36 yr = 0.031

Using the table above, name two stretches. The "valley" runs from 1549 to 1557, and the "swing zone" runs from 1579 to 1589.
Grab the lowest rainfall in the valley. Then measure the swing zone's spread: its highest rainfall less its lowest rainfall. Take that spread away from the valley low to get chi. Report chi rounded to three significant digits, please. 7.19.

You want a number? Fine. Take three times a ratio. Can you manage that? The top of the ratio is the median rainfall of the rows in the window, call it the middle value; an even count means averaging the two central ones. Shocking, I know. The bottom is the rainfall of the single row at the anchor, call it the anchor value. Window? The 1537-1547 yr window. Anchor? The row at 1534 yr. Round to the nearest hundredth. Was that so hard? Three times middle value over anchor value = 3.15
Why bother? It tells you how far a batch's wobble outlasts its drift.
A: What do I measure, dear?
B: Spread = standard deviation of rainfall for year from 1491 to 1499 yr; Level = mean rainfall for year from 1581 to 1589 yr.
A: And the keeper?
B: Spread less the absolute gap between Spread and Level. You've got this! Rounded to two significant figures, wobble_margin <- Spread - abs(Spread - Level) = -6.4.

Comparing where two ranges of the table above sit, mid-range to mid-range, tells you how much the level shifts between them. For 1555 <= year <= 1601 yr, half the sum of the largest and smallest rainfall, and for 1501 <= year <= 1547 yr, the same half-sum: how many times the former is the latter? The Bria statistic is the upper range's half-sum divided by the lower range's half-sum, 0.95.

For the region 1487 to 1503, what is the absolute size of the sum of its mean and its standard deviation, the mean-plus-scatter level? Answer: 6.84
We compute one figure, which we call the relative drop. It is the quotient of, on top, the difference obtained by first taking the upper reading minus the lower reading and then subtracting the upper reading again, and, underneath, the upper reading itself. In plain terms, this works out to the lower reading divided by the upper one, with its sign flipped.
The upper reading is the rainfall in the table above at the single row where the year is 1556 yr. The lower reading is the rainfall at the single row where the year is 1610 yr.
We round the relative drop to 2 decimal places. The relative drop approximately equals -0.88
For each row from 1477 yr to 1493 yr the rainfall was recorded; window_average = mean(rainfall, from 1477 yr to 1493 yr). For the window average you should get 6.78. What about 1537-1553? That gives 7.47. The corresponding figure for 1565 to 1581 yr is 6.54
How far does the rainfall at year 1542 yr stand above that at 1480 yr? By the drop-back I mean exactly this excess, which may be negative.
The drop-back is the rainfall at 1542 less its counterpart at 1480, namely 0.8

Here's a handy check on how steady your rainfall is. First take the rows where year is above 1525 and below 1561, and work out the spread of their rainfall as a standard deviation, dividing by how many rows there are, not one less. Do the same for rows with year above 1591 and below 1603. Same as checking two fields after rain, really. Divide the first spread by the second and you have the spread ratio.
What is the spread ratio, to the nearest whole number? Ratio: 5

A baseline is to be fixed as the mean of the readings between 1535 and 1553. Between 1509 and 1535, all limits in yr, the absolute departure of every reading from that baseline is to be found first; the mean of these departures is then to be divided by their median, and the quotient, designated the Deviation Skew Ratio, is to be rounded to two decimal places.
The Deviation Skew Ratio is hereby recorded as 0.96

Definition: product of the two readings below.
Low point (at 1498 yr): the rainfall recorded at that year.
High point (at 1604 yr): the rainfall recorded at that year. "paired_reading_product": 43.3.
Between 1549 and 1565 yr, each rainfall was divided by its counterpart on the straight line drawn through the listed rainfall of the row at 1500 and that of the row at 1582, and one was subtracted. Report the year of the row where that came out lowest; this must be 1564 yr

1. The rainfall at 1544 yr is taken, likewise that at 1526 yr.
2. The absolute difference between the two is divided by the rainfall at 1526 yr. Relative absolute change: 0.11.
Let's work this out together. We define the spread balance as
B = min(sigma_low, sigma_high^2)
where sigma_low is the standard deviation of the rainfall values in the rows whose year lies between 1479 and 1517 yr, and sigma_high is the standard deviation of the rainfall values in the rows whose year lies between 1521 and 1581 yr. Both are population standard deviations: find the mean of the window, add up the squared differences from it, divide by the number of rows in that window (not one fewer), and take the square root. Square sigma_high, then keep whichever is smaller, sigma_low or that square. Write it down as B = 0.041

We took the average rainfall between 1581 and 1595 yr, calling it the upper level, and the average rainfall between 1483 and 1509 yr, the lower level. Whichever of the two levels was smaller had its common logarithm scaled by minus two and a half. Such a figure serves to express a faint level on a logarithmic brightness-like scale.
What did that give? -2.02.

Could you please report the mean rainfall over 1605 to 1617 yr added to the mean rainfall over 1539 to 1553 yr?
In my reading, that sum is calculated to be 13.88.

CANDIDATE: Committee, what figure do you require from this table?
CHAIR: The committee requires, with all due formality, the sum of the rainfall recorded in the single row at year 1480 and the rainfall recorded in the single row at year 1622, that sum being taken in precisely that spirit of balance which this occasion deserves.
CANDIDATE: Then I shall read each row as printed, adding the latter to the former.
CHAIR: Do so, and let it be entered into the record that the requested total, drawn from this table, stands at 13.0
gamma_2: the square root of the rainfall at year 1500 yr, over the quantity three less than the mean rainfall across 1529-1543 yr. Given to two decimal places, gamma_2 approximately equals 0.62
